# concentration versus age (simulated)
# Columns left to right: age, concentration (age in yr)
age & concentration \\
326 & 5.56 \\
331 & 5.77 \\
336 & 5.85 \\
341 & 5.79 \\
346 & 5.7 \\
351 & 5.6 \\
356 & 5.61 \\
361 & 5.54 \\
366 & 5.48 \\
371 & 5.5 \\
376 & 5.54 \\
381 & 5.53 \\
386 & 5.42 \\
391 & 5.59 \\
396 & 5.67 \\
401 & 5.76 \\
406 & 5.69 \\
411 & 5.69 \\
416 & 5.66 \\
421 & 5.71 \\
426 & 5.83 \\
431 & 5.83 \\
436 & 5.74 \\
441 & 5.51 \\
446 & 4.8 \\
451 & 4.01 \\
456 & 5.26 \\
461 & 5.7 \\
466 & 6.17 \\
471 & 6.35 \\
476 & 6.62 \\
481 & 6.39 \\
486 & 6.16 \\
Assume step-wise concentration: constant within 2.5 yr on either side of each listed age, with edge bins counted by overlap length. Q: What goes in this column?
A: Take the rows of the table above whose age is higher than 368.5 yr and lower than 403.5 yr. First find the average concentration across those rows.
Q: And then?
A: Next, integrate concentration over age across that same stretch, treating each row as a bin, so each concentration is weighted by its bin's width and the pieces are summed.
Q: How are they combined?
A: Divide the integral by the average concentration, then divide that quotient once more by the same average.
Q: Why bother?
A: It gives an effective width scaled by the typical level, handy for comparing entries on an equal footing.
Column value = 6.28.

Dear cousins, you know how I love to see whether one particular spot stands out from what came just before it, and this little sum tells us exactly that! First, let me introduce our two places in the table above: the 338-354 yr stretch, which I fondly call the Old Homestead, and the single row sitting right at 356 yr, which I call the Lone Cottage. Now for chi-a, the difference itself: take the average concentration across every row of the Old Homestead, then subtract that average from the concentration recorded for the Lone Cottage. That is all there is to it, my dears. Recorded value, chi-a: -0.09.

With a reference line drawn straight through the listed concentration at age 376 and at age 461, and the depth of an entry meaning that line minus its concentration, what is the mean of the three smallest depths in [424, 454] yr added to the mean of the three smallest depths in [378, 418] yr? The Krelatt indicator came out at -0.28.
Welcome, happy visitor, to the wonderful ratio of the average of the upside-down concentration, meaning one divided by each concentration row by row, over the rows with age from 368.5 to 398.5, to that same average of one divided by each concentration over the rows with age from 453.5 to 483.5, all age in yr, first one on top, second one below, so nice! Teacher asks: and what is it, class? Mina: 1.09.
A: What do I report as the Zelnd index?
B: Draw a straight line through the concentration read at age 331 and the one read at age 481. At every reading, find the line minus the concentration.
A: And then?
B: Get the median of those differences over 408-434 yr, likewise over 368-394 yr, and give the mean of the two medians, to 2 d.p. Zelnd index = 0.42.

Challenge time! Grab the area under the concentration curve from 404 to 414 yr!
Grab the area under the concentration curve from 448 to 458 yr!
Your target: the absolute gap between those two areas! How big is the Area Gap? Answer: 11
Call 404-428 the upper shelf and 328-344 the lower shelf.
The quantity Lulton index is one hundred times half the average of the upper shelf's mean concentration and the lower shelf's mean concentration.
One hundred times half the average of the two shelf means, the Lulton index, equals 288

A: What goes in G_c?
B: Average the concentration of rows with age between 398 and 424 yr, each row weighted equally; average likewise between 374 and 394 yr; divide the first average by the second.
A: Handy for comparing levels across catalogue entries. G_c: 1.03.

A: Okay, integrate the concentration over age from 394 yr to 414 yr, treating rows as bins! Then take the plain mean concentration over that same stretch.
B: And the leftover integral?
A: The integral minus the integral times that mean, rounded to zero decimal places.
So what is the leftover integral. -536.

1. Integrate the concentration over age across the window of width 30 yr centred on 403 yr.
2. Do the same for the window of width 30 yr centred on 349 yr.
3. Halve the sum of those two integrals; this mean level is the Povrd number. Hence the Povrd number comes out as 170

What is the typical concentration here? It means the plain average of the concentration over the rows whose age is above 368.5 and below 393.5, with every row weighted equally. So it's 5.52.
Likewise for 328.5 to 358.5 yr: 5.72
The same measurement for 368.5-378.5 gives 5.52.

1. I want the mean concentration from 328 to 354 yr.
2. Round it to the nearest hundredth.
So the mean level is 5.74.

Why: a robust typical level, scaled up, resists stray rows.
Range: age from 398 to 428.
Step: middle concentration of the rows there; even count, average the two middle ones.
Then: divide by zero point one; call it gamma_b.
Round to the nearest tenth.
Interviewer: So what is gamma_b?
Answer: 57.0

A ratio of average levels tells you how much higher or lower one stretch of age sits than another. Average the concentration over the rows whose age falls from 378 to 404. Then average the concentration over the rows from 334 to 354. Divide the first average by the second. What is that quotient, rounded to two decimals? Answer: 0.98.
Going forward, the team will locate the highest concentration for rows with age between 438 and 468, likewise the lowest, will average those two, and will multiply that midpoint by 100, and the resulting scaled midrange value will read 509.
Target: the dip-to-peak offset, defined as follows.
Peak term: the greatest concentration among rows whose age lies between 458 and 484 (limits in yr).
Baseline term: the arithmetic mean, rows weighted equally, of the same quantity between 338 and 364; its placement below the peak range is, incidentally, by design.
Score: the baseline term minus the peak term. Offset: -0.97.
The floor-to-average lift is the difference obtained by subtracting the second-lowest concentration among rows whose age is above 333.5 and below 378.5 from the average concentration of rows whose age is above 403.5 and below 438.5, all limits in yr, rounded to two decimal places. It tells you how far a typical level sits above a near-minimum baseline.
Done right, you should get 0.24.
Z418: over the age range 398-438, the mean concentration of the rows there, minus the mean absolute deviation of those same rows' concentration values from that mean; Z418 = 5.69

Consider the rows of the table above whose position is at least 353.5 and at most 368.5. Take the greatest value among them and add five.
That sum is 10.6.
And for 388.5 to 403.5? 10.8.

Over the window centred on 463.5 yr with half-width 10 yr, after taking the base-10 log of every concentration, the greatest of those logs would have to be 0.803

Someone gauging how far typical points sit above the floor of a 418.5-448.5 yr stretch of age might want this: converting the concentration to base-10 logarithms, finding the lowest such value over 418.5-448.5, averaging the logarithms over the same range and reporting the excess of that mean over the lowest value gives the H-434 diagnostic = 0.064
